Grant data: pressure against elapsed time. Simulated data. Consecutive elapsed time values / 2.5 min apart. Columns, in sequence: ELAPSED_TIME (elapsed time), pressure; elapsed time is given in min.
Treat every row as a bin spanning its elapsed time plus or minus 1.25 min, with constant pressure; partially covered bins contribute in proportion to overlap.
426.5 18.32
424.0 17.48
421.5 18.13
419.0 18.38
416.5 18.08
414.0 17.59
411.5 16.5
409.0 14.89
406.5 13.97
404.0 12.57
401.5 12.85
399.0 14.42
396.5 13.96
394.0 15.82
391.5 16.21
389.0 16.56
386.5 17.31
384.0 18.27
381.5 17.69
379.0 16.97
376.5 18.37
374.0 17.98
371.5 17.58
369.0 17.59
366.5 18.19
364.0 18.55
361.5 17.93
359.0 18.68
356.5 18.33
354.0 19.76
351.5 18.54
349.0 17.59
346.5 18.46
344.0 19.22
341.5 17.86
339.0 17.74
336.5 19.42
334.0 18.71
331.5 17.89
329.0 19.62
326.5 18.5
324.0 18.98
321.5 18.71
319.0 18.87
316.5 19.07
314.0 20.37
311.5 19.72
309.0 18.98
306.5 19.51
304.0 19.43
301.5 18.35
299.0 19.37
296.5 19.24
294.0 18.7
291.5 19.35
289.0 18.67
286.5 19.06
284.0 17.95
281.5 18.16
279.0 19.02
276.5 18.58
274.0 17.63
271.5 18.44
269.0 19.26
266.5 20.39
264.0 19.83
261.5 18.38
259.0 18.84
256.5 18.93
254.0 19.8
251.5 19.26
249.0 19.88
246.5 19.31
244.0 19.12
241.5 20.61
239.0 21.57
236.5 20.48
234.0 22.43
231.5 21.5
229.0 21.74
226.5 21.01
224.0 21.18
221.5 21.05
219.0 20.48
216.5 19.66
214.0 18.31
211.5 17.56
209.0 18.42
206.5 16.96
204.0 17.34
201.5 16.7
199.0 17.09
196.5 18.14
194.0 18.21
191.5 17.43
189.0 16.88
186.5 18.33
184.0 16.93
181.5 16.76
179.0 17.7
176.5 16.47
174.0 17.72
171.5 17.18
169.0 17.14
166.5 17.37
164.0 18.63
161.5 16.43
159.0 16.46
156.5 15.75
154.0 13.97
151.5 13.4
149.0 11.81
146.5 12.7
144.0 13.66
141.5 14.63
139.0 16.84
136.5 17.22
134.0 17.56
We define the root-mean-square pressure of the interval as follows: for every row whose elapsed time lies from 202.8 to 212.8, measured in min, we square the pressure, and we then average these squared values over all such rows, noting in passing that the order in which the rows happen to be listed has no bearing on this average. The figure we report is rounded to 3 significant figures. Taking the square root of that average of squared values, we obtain 17.6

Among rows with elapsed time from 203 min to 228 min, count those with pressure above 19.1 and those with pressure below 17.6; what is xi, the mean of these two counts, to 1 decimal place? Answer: 4.0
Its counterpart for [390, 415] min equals 5.0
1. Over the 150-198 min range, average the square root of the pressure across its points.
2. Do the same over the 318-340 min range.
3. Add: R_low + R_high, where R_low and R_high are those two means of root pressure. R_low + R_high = 8.43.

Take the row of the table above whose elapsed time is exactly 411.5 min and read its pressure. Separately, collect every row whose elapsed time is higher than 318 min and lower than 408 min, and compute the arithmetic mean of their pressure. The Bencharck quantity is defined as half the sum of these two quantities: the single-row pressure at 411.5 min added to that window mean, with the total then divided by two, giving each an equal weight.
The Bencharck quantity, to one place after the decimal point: 17.0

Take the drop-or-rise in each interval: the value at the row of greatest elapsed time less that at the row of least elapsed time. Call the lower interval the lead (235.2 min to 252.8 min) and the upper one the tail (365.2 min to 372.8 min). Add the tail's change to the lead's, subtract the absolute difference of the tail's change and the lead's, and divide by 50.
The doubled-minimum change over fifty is -0.049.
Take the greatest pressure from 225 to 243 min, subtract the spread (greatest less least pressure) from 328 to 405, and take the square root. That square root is 3.9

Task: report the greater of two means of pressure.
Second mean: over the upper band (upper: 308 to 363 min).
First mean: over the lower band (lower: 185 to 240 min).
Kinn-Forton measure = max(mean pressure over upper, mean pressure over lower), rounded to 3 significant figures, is 19.2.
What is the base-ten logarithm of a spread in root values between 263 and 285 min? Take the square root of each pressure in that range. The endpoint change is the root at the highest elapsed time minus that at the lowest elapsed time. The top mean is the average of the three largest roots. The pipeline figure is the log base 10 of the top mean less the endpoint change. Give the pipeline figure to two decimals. 0.67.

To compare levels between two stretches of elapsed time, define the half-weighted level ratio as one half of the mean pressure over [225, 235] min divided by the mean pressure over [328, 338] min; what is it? 0.57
